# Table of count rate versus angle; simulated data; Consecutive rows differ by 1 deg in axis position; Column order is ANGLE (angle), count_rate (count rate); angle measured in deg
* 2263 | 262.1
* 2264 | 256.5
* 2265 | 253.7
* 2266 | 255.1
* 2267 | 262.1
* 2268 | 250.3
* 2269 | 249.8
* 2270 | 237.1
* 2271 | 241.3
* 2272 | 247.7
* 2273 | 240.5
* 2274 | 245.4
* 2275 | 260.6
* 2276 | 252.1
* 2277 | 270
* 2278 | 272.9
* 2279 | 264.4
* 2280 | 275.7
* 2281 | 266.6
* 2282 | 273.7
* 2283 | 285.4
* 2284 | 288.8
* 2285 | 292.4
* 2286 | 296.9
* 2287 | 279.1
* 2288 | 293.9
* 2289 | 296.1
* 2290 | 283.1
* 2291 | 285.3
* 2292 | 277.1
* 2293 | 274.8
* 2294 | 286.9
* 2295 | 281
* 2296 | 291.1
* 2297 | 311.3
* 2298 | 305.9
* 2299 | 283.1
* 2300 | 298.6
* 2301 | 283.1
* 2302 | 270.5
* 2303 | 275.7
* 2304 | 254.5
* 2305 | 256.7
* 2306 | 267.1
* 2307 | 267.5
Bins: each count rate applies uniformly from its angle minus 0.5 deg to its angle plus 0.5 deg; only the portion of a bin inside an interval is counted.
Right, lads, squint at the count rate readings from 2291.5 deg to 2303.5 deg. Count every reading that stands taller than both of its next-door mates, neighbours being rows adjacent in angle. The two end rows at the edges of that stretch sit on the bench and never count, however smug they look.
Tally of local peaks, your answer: 3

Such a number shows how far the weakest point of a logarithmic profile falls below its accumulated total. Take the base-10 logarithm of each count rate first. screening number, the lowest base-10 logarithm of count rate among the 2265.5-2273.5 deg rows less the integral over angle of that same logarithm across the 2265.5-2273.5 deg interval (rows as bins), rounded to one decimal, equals -16.8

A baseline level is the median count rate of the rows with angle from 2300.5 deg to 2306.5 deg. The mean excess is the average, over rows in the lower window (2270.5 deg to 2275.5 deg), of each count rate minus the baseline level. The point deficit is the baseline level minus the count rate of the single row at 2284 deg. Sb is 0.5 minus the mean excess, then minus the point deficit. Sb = 42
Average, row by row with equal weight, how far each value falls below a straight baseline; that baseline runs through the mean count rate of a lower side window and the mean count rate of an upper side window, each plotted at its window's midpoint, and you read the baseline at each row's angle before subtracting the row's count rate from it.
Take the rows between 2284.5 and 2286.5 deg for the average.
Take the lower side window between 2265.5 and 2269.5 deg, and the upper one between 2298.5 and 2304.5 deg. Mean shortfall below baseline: -28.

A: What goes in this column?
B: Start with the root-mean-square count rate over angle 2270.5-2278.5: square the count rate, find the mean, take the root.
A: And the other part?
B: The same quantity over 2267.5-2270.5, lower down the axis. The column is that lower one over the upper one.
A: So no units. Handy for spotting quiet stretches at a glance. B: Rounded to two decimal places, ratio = 0.97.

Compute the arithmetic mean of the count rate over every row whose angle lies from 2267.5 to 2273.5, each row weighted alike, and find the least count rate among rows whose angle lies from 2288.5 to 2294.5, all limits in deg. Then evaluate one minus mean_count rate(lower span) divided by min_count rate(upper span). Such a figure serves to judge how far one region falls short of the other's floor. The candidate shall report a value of 0.110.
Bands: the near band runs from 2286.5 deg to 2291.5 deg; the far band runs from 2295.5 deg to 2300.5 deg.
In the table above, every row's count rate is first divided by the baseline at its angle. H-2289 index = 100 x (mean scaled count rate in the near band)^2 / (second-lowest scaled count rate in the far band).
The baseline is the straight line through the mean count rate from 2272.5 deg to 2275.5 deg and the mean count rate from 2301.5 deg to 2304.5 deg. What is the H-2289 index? 112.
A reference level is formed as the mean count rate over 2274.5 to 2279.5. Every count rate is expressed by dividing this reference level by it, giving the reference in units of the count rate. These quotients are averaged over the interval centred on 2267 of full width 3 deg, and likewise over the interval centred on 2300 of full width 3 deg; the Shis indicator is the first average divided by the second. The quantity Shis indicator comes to 1.13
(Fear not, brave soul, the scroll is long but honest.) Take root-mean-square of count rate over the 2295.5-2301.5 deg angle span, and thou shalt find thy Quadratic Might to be 296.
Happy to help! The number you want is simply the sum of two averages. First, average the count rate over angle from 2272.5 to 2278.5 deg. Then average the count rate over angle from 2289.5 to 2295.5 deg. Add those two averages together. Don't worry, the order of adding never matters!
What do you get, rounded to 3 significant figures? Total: 538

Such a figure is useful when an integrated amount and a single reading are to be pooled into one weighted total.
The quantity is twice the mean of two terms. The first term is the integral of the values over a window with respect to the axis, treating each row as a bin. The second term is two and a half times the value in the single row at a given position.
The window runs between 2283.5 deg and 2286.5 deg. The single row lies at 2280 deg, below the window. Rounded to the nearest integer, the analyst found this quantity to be 1567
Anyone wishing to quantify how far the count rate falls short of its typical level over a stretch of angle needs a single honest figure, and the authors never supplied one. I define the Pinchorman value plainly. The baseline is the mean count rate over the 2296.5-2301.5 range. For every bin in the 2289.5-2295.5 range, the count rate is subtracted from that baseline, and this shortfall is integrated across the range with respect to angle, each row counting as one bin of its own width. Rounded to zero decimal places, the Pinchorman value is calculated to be 90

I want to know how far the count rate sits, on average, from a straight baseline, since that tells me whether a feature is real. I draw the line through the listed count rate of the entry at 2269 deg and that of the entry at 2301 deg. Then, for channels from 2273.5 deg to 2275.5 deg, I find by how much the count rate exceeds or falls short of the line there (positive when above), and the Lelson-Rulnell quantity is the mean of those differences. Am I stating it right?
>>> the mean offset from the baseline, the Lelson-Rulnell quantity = -3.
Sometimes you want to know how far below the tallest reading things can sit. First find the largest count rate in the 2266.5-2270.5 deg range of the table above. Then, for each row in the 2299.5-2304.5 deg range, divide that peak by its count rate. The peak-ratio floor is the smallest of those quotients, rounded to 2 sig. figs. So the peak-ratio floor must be 0.88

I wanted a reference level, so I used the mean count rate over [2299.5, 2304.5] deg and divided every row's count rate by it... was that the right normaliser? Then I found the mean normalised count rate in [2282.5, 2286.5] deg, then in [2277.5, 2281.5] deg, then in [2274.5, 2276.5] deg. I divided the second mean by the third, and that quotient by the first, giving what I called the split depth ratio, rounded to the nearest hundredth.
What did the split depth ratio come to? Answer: 1.00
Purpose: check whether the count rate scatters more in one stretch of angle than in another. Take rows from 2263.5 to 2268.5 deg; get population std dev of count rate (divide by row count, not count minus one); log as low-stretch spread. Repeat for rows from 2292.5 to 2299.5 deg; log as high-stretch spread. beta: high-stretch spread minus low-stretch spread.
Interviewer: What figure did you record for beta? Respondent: 8.5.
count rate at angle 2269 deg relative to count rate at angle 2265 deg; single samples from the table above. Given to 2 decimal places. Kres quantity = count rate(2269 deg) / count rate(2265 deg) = 0.98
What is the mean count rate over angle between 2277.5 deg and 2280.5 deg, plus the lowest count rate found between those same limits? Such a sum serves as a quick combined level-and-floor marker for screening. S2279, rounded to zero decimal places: 535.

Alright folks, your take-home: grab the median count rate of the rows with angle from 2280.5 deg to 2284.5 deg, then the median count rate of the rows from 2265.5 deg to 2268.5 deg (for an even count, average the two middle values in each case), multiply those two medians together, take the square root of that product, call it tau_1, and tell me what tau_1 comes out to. 267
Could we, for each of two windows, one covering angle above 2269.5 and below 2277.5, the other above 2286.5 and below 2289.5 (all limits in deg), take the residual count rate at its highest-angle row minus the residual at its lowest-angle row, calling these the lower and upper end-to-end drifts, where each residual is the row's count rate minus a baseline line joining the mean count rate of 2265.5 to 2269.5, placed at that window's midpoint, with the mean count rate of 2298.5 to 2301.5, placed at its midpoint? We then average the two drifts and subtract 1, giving 19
